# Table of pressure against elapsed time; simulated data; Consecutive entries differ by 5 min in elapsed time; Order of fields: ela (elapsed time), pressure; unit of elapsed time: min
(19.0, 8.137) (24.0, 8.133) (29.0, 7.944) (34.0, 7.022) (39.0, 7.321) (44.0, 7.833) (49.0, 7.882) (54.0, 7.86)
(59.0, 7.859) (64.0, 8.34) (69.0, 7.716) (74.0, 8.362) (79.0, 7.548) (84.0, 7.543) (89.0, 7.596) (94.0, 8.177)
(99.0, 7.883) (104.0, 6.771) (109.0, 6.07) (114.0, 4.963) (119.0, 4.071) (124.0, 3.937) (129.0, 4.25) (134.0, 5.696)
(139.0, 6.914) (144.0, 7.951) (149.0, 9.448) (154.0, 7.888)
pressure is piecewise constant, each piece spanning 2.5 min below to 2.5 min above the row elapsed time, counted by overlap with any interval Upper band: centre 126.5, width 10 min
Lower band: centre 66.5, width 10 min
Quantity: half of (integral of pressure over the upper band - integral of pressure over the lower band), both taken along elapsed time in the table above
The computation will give -20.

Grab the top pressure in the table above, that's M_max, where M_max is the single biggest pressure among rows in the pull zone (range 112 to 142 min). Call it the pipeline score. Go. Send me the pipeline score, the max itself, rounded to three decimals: 6.914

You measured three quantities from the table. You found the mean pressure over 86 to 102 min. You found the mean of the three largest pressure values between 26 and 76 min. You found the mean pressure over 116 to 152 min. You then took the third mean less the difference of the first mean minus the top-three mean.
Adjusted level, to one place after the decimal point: 6.4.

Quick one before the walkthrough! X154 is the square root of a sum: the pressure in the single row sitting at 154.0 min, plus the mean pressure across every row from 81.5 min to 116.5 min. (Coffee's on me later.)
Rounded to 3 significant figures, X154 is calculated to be 3.86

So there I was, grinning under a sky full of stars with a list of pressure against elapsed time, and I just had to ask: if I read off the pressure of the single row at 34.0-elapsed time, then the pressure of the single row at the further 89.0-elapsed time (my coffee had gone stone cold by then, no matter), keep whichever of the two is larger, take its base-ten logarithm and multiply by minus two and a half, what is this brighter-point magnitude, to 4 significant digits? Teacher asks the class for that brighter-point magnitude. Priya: -2.201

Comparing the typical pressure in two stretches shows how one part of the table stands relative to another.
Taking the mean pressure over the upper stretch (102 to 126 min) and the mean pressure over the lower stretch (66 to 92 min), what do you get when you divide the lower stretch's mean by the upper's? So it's 1.5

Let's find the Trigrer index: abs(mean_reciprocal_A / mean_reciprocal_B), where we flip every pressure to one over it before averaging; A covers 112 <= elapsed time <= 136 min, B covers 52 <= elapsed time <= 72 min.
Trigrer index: 1.8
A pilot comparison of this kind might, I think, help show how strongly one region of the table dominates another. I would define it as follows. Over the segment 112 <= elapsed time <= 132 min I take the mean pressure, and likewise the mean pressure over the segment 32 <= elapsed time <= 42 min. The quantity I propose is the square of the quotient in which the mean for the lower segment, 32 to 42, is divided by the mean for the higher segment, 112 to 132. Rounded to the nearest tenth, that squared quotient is 2.8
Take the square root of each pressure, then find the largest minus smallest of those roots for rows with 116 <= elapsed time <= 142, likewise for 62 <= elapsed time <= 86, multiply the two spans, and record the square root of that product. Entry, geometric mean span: 0.31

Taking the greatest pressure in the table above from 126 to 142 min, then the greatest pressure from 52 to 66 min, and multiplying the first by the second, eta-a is 58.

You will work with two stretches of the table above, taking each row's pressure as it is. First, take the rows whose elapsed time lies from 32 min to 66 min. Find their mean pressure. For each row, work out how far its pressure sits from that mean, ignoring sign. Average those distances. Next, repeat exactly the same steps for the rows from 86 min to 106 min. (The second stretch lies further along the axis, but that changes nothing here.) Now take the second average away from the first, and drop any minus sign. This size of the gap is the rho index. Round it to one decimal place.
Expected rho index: 0.1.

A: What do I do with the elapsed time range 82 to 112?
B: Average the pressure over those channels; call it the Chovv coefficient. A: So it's 7.3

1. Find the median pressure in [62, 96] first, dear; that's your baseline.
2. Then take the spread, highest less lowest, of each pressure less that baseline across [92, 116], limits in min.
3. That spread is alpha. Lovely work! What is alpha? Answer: 3.2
